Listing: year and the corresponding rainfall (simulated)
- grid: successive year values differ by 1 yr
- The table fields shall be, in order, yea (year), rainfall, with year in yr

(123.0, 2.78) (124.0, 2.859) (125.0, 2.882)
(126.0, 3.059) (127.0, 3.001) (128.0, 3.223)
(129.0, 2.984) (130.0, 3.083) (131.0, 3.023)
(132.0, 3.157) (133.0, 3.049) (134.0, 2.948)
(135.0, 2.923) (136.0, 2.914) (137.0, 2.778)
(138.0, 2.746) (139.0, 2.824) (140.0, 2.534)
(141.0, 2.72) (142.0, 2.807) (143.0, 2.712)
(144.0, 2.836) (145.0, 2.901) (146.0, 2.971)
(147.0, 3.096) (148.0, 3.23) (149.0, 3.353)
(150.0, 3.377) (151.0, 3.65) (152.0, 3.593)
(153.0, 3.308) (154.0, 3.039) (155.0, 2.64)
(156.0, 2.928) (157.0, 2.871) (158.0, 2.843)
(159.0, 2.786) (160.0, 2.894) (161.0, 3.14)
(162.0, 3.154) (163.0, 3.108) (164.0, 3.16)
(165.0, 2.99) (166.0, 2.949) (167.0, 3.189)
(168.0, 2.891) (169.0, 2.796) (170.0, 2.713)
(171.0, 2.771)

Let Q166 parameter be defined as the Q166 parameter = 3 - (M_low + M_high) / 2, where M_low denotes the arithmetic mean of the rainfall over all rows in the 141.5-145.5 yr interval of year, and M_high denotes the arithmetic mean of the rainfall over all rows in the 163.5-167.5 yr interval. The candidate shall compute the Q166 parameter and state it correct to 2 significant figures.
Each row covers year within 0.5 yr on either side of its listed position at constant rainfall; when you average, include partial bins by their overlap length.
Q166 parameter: 0.057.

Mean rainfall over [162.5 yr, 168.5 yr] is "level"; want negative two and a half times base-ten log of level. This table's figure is -1.210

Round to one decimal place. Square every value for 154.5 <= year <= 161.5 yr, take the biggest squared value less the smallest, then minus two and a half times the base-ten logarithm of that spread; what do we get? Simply -1.2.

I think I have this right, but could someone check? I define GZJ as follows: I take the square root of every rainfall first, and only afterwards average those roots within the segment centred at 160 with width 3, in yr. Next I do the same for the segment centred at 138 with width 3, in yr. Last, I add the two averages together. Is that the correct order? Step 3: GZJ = 3.382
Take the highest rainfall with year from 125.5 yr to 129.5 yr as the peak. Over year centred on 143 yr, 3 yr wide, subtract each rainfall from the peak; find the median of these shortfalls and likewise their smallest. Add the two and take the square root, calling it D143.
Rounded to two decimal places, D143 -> 0.90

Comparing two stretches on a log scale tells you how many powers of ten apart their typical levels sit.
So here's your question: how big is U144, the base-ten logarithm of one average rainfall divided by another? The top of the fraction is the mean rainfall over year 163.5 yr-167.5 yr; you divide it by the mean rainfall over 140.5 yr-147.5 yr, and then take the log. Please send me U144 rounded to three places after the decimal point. 0.031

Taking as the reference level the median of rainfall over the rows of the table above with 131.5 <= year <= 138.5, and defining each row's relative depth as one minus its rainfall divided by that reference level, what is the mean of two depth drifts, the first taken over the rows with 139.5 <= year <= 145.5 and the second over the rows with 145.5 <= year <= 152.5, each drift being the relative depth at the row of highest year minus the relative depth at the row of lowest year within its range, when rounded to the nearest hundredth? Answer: -0.17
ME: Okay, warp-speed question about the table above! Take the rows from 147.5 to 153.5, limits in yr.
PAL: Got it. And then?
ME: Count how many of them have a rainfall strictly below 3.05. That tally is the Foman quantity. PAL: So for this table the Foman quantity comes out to 0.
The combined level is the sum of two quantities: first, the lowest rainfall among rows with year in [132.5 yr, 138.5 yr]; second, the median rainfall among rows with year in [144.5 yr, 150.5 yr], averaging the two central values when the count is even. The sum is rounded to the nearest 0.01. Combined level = 5.91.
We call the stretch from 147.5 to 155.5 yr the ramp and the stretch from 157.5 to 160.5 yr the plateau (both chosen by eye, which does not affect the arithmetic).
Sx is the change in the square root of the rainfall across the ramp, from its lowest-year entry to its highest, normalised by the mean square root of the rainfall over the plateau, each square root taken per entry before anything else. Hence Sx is -0.10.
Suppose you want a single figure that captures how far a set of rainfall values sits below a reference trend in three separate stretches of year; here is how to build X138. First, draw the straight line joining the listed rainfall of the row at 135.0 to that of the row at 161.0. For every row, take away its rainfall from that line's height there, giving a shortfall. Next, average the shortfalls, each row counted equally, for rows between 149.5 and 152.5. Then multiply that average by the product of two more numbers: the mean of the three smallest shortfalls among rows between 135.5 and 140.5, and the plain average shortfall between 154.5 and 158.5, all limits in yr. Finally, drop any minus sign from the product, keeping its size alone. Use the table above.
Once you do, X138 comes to 0.014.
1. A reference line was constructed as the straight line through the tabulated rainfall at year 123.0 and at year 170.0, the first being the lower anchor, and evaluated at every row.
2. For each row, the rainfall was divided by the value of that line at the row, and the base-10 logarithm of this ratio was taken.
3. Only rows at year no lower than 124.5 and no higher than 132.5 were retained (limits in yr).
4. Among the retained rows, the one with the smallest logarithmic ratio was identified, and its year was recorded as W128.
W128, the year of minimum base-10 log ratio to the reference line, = 125.0 yr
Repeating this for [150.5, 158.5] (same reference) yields 155.0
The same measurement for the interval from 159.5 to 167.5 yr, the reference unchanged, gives 160.0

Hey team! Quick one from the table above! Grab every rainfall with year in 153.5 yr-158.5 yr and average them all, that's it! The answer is 2.9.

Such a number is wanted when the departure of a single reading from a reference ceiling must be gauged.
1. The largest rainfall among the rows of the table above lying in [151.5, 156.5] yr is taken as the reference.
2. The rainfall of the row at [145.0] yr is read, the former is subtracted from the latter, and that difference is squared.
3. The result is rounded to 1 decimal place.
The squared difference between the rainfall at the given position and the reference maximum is 0.5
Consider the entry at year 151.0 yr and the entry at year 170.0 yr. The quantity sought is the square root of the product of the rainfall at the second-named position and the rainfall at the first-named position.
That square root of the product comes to 3.15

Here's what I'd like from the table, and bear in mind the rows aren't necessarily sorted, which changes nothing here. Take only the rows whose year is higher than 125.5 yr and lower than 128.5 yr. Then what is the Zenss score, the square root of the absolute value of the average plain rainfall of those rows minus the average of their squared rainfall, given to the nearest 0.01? 2.55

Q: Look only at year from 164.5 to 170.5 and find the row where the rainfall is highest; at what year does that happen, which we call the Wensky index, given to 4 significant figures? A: 167.0 yr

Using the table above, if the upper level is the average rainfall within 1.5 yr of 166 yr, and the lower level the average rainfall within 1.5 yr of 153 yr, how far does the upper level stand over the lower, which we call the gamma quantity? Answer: -0.27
